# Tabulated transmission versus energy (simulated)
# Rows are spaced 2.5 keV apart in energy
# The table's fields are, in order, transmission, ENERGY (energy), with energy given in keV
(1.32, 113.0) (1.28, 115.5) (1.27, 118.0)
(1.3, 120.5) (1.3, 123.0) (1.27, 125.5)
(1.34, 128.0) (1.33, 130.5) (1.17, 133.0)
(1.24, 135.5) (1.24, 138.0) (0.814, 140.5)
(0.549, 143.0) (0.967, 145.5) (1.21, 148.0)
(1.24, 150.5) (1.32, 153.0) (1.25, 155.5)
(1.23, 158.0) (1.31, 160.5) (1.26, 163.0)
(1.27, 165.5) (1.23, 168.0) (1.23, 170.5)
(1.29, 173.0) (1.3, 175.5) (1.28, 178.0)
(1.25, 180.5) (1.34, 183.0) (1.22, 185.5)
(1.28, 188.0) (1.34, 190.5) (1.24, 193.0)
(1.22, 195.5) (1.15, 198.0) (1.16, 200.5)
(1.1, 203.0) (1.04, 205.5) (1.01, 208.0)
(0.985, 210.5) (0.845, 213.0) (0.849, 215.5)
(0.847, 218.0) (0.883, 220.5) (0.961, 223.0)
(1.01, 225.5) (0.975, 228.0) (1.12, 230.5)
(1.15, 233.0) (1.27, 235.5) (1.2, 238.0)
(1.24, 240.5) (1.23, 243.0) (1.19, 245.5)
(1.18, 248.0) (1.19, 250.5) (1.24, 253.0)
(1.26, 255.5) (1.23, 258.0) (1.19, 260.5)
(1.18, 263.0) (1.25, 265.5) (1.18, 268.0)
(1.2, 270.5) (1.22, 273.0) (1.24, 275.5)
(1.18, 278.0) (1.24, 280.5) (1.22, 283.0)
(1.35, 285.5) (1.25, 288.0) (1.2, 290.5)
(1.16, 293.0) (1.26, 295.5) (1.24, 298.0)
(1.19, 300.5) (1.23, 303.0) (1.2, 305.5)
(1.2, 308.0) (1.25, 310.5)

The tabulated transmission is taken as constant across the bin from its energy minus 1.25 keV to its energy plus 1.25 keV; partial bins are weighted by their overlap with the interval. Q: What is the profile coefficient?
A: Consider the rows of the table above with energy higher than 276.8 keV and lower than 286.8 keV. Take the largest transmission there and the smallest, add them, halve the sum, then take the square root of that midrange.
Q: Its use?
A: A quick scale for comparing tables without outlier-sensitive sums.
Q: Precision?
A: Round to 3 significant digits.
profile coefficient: 1.12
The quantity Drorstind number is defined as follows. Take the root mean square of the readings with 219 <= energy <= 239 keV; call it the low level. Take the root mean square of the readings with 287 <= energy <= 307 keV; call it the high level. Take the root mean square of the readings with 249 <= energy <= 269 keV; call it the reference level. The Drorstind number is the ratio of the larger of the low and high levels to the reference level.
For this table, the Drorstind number 1.00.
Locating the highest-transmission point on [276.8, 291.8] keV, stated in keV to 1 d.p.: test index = 285.5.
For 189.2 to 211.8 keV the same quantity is 190.5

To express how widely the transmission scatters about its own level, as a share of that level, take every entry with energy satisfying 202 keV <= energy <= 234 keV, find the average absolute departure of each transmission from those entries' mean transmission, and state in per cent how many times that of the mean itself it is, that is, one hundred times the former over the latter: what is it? 8.4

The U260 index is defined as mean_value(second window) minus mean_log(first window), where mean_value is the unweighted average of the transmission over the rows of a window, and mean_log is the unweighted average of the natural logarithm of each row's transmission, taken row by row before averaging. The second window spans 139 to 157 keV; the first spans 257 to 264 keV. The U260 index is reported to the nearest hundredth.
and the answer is 0.87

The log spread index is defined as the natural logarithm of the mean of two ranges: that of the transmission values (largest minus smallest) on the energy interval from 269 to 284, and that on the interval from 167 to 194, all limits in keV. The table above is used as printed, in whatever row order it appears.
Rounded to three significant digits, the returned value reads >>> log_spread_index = -2.41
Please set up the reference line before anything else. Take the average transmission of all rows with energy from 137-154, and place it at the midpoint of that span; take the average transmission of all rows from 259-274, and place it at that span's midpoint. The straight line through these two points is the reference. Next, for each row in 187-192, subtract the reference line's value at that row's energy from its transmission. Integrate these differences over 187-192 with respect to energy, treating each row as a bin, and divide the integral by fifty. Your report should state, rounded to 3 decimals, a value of 0.021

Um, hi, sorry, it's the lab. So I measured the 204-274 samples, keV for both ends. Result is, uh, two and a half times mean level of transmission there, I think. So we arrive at 2.78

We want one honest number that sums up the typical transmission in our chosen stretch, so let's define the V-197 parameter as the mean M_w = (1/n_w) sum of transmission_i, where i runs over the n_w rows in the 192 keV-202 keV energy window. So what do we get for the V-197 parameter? 1.19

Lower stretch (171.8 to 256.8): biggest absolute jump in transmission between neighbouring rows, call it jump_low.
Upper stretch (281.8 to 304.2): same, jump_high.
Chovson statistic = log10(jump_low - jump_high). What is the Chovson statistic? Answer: -1.82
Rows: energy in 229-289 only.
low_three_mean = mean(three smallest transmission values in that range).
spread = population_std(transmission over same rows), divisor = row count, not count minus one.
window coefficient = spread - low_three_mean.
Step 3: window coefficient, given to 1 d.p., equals -1.1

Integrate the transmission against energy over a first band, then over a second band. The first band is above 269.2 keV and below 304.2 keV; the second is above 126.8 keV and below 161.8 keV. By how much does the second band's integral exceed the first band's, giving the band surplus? -2.4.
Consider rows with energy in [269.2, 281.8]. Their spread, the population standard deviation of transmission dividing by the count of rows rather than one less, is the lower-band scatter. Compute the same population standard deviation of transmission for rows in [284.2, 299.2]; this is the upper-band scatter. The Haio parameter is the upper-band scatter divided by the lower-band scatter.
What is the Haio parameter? 2.51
